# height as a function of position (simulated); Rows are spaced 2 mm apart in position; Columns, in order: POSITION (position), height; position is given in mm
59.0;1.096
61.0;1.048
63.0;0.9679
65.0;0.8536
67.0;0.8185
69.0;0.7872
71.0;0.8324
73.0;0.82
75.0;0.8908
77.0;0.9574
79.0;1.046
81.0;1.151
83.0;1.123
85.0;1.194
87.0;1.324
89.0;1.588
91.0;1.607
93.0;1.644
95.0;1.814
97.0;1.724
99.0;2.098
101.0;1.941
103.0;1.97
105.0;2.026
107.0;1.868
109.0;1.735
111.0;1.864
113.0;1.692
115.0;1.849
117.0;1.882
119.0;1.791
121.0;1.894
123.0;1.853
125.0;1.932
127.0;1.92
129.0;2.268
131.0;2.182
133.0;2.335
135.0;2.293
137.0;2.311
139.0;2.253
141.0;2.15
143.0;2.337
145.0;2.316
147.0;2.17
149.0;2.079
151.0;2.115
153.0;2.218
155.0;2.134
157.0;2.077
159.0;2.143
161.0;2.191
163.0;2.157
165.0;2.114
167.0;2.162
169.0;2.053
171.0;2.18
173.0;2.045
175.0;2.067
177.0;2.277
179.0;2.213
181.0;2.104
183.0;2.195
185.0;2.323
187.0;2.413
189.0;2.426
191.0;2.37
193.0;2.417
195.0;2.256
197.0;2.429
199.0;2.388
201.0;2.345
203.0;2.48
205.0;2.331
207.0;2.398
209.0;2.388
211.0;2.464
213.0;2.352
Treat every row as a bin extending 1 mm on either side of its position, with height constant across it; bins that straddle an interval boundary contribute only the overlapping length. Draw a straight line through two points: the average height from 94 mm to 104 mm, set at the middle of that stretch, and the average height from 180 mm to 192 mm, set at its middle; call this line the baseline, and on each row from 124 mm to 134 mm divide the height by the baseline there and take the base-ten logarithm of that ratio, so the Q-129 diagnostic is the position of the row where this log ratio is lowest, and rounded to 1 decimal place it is 127.0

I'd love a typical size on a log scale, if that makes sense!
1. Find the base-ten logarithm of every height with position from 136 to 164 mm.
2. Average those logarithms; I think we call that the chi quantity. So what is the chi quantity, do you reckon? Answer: 0.340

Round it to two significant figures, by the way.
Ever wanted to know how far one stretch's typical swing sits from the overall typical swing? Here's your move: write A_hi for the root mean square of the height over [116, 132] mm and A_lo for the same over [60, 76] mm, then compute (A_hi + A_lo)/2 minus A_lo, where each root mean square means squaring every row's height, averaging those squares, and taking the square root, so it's 0.55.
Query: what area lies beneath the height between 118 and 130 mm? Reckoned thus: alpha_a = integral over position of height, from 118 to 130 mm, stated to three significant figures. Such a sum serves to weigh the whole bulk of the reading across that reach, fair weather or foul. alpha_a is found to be 23.3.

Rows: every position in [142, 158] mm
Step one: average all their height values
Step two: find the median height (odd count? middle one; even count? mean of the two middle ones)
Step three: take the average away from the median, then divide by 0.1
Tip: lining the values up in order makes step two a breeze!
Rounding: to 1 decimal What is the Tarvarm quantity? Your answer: -0.3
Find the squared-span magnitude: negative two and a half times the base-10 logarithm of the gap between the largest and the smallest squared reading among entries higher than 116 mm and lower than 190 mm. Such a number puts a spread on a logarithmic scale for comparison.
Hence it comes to -1.07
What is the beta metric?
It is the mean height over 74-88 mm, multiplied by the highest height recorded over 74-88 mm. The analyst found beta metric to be 1.5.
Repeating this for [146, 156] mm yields 4.8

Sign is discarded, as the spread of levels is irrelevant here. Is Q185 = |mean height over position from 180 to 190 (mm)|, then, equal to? 2.3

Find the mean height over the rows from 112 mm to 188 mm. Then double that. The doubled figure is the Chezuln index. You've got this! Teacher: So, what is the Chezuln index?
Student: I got 4.25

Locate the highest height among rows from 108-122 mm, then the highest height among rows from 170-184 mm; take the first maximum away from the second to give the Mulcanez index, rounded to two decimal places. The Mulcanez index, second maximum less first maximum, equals 0.38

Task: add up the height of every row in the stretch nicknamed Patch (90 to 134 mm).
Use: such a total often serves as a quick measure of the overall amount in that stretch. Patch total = 41.9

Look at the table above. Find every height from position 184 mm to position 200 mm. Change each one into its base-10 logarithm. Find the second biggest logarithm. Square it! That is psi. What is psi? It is 0.15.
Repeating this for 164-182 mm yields 0.12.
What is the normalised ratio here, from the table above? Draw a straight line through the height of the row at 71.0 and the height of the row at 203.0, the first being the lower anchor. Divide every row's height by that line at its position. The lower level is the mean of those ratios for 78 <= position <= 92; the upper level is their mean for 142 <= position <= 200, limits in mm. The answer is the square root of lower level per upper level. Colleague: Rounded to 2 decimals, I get 1.09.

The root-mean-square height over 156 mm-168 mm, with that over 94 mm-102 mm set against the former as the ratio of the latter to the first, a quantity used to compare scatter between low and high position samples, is 0.89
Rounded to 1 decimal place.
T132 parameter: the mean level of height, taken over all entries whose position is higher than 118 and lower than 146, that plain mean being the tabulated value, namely 2.1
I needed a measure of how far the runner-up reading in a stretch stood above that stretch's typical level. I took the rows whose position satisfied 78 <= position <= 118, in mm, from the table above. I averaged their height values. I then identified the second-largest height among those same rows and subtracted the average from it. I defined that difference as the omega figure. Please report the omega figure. 0.37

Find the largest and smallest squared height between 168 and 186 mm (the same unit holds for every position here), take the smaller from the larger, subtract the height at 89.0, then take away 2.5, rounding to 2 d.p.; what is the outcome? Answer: -2.87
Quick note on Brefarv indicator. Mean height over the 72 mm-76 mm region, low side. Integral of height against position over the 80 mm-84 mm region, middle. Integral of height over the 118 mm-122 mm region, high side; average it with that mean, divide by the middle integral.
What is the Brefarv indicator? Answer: 0.90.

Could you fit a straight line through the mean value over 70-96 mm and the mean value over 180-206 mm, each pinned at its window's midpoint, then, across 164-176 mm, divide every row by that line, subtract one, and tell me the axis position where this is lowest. 173.0 mm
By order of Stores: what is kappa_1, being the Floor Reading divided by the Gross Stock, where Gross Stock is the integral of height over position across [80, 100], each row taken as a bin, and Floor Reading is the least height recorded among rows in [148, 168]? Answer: 0.0680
